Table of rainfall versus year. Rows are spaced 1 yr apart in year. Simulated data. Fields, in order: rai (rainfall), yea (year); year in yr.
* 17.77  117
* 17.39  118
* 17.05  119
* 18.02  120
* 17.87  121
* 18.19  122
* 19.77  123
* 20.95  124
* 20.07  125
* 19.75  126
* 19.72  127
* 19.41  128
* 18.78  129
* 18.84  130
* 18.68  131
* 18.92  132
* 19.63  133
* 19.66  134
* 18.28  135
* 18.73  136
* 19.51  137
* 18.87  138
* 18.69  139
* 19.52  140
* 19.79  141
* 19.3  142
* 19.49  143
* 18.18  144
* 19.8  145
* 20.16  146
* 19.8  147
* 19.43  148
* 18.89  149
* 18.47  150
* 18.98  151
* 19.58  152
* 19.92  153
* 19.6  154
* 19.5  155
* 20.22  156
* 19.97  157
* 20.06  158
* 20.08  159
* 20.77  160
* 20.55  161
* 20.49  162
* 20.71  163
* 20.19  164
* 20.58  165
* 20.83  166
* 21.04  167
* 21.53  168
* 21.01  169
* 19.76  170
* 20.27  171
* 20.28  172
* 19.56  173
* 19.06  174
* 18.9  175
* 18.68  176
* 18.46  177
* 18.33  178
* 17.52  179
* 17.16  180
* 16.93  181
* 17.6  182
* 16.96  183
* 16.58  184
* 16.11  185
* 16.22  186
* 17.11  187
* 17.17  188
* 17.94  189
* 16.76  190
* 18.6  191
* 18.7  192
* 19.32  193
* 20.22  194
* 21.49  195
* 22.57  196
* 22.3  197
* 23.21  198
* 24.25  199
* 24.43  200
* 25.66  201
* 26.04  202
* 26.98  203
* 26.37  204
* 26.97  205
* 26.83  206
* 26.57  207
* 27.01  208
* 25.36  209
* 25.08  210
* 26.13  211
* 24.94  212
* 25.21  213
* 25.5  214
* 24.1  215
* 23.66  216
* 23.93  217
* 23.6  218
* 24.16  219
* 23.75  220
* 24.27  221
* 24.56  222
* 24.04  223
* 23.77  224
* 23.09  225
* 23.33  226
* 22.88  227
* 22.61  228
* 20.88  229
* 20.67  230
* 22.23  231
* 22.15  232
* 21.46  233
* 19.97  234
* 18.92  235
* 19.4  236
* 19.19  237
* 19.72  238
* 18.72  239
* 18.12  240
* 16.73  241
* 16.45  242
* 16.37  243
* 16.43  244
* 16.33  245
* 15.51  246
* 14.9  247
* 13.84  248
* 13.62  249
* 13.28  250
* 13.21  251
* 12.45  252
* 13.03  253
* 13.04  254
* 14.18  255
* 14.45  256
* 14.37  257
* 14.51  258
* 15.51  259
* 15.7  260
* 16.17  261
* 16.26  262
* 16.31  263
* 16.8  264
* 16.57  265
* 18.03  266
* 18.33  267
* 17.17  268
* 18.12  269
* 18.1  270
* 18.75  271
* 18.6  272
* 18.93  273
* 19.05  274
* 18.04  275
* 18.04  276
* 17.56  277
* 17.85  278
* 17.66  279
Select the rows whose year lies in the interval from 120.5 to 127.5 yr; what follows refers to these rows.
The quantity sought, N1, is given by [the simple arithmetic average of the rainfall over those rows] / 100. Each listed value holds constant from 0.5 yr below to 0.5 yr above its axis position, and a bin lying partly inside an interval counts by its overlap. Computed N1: 0.19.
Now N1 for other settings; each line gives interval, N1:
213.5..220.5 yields 0.24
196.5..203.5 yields 0.25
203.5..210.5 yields 0.26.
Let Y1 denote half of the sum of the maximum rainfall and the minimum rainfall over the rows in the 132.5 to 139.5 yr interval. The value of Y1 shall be 19.0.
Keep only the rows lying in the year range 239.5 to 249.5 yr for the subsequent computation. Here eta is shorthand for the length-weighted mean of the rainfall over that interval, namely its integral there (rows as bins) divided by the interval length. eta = 15.8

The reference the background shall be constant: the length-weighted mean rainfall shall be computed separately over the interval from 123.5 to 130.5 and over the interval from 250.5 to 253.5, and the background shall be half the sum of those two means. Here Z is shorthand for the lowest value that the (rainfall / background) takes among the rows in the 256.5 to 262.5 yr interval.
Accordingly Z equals 0.88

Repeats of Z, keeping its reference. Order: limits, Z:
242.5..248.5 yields 0.85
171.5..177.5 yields 1.13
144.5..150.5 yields 1.14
